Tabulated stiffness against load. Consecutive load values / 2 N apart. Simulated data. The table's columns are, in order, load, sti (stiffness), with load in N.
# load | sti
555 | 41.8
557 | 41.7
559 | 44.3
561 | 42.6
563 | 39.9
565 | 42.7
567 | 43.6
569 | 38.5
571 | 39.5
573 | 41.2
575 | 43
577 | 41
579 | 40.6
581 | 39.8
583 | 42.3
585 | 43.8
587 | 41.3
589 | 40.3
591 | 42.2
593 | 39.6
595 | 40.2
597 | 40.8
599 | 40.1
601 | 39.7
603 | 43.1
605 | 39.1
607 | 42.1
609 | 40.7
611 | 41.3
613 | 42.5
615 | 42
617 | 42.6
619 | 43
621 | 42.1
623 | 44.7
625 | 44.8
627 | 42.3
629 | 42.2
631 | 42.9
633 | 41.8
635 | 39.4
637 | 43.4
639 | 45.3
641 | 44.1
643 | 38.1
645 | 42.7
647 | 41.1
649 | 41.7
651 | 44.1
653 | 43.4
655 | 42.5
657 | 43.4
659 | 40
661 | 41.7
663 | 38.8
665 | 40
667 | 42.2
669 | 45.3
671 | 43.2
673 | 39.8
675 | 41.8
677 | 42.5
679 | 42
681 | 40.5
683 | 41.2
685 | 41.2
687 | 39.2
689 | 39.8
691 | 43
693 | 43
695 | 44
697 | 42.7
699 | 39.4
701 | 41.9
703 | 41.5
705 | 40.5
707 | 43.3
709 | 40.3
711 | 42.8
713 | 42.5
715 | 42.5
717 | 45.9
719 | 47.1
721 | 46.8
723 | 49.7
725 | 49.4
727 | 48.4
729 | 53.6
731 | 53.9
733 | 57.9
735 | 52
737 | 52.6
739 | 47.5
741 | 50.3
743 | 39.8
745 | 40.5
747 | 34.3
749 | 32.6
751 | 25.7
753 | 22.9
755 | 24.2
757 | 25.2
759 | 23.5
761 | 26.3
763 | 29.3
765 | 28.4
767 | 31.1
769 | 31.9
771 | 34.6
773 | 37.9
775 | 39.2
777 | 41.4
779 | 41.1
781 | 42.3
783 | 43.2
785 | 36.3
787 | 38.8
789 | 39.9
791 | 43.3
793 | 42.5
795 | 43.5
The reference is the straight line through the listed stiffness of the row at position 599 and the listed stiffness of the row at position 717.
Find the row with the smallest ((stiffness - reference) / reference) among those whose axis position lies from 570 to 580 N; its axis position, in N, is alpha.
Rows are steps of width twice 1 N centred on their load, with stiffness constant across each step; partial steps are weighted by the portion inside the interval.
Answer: 571 N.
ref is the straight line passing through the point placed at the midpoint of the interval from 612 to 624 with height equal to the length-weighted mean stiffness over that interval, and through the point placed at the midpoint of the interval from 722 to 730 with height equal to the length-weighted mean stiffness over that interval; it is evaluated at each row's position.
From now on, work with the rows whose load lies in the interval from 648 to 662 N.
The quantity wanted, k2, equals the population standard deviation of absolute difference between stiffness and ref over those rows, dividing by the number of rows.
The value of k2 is 1.4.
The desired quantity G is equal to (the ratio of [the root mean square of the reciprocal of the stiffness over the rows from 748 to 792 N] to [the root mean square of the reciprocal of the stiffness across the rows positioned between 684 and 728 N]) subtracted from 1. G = -0.37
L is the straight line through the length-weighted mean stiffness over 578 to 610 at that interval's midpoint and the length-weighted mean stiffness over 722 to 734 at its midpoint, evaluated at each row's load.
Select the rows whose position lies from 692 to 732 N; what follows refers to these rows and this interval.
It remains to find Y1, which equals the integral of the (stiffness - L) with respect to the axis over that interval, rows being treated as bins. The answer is -234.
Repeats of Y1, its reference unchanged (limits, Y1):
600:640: -36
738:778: -853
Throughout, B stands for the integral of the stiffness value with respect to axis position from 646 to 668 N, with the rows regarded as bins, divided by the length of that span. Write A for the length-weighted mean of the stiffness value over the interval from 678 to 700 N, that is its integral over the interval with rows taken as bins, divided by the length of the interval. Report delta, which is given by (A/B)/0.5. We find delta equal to 1.99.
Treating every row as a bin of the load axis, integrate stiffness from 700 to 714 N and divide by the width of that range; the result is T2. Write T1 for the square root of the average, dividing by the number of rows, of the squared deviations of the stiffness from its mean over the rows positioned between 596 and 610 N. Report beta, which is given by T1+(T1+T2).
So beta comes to 44.4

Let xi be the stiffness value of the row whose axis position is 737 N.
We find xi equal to 52.6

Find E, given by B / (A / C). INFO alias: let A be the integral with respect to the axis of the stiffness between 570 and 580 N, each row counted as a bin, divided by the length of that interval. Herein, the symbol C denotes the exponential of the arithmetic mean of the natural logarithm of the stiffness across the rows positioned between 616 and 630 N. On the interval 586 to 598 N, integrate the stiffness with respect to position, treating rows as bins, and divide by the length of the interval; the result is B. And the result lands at 43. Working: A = 41.1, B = 40.7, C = 43.1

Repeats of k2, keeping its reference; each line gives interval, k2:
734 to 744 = 4.0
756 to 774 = 4.0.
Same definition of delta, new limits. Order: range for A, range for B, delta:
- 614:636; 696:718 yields 2.02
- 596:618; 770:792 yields 2.07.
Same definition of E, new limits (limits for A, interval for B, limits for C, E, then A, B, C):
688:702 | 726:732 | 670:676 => 51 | 42.0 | 52.0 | 41.6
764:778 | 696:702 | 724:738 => 62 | 34.9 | 41.3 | 52.5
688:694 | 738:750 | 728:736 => 53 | 41.9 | 40.8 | 54.3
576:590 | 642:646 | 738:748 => 41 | 41.3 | 40.4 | 42.1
